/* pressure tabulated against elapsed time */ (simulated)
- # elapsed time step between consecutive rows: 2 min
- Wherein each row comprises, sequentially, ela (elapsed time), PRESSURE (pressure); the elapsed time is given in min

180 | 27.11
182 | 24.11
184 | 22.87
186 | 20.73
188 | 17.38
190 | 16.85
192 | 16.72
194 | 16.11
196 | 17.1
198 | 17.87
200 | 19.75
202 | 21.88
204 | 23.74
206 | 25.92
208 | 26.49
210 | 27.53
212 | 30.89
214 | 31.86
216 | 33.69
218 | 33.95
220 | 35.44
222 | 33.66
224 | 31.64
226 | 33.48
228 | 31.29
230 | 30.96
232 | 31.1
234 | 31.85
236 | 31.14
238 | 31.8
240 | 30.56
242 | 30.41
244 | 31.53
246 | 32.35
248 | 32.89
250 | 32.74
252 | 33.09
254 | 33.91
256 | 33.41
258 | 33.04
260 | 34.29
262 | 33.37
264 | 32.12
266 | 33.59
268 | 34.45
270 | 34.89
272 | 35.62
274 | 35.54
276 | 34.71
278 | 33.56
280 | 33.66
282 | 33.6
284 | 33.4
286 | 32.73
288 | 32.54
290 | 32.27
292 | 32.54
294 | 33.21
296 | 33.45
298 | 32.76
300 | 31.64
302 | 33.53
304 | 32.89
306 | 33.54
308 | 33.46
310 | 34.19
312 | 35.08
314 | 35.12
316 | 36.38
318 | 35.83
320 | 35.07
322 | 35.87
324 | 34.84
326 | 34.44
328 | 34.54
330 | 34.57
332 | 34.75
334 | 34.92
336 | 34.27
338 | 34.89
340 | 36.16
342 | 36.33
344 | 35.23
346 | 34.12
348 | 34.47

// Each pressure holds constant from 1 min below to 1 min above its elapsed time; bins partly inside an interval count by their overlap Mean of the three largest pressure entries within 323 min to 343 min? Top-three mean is 35.8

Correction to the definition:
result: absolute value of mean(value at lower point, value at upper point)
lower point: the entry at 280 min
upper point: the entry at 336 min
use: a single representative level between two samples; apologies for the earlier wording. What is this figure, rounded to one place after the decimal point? 34.0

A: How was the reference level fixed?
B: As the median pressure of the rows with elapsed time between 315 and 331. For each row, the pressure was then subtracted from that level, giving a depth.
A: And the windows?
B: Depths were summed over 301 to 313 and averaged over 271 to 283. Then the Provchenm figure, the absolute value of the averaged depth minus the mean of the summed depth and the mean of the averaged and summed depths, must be 5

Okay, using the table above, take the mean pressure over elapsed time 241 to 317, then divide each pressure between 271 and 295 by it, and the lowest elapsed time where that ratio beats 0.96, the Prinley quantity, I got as 272 min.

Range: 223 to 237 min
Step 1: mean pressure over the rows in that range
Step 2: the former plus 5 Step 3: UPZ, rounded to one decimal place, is 36.6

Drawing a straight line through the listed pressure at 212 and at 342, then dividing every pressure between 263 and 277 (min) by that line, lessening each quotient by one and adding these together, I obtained 0.23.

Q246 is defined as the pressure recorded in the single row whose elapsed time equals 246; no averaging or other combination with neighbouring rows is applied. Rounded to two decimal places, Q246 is 32.35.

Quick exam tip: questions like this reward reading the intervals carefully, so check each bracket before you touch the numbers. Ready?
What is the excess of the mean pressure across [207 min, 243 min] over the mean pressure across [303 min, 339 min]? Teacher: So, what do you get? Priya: -3.2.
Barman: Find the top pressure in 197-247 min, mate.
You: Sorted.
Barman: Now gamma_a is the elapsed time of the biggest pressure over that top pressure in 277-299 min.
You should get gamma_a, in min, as 280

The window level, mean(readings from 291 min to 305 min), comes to 32.9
